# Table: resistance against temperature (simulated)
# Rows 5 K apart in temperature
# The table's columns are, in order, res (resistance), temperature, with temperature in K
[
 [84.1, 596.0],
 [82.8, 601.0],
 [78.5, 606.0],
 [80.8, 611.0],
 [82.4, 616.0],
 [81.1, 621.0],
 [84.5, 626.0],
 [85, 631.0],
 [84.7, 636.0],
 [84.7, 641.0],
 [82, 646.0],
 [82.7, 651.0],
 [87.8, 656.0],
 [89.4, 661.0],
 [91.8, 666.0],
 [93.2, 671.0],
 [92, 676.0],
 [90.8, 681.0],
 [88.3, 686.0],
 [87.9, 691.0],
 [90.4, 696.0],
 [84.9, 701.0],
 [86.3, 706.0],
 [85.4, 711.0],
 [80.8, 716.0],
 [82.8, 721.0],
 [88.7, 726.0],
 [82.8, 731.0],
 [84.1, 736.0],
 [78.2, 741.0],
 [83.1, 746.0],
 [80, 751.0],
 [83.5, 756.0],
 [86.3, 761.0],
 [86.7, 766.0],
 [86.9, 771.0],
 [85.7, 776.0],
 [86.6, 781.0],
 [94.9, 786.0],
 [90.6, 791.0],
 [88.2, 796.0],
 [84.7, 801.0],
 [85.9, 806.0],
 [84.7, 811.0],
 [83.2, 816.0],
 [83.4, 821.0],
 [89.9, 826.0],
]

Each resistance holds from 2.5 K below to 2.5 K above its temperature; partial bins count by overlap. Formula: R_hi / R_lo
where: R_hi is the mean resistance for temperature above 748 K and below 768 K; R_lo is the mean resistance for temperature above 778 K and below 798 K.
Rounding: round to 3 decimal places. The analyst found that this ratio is 0.934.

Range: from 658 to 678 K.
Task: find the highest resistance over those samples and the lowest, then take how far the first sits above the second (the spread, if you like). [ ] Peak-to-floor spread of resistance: 3.8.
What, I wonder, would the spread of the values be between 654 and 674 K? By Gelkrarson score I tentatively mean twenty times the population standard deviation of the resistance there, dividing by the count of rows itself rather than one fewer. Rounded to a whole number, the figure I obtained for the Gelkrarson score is 42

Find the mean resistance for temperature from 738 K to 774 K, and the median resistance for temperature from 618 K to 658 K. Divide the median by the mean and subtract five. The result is -3.99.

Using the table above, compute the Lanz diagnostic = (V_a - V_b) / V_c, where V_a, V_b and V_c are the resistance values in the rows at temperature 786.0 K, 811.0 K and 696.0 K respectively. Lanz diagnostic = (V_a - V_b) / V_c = 0.11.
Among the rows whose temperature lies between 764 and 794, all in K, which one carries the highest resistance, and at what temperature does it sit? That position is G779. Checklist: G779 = 786.0 K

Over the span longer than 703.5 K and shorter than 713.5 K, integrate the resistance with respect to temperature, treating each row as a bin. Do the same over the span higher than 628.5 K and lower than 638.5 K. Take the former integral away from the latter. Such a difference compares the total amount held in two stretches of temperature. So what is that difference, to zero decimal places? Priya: -10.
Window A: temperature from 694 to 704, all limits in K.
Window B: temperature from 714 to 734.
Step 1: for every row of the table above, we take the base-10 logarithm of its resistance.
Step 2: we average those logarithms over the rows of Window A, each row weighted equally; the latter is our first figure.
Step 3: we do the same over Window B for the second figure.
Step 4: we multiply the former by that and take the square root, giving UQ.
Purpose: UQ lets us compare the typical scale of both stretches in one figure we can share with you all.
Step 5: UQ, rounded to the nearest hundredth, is 1.93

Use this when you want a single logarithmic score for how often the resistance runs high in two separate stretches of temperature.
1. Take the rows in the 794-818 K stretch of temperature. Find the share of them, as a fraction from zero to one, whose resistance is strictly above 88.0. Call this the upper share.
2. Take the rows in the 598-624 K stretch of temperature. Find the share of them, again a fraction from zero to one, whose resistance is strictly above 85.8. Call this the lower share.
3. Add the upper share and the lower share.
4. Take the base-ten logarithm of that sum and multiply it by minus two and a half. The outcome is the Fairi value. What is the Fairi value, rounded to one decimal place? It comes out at 1.7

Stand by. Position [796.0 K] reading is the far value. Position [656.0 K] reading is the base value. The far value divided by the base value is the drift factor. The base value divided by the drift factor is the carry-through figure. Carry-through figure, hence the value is 87.4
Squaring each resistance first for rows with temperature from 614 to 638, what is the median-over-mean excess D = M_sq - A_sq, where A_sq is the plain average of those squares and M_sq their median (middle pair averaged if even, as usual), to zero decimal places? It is 159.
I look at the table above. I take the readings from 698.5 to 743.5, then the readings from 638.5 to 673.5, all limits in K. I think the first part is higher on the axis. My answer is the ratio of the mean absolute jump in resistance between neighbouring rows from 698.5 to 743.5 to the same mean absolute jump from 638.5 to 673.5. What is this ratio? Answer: 1.51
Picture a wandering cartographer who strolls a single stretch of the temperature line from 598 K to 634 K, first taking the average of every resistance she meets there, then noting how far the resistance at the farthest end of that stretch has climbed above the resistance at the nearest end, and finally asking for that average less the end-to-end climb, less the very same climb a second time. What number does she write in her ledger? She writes 78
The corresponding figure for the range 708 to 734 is 89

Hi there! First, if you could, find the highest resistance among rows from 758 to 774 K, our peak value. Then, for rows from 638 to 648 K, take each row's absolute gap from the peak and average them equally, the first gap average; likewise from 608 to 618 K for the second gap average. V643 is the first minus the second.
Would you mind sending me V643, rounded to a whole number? -2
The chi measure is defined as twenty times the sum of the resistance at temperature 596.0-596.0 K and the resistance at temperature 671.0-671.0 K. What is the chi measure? 3546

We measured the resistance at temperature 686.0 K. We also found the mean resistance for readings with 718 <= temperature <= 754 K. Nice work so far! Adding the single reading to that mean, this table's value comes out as 171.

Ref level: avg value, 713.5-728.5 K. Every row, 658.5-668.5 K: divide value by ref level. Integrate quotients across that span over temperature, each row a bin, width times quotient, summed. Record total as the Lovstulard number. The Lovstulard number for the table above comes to 11 K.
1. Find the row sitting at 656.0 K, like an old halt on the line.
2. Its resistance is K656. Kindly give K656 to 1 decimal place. 87.8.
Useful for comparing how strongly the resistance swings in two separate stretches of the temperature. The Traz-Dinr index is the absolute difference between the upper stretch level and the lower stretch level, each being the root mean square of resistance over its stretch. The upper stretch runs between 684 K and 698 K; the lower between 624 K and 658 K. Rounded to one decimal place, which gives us 4.4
